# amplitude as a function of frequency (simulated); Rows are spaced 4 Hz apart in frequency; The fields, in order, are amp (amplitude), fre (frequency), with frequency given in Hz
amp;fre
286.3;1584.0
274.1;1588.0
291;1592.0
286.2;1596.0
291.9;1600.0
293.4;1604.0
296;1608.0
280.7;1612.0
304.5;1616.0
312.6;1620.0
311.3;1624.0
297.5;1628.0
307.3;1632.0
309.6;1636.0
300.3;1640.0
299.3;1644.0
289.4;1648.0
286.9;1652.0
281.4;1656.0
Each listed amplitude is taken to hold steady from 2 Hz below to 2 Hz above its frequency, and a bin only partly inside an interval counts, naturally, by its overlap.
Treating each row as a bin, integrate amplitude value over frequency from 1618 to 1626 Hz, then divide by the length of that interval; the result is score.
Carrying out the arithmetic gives 312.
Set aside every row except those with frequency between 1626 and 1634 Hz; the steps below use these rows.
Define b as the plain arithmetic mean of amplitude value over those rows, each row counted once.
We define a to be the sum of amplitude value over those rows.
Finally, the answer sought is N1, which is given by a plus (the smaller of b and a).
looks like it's 907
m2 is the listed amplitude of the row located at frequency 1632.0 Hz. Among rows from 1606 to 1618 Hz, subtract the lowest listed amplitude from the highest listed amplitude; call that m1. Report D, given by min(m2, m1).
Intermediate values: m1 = 24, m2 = 307.3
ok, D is 24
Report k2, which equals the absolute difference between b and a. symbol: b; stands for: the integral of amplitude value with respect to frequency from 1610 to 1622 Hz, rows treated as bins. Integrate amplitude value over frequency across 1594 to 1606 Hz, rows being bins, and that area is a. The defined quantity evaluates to 105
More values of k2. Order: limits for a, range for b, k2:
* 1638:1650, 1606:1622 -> 1219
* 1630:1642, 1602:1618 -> 1030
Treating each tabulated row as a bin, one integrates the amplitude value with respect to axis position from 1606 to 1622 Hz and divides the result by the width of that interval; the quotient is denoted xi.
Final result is 298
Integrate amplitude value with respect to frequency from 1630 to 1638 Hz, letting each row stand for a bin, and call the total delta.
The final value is 2468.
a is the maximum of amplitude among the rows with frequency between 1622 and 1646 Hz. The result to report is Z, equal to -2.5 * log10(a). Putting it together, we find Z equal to -6.233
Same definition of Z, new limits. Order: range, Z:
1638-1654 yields -6.194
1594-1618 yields -6.209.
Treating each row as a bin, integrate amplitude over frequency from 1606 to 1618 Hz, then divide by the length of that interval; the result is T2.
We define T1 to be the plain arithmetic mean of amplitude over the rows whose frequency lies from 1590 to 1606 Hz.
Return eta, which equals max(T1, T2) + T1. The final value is 584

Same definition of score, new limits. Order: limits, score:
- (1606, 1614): 288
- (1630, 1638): 308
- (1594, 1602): 289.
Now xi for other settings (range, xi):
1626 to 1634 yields 302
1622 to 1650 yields 302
